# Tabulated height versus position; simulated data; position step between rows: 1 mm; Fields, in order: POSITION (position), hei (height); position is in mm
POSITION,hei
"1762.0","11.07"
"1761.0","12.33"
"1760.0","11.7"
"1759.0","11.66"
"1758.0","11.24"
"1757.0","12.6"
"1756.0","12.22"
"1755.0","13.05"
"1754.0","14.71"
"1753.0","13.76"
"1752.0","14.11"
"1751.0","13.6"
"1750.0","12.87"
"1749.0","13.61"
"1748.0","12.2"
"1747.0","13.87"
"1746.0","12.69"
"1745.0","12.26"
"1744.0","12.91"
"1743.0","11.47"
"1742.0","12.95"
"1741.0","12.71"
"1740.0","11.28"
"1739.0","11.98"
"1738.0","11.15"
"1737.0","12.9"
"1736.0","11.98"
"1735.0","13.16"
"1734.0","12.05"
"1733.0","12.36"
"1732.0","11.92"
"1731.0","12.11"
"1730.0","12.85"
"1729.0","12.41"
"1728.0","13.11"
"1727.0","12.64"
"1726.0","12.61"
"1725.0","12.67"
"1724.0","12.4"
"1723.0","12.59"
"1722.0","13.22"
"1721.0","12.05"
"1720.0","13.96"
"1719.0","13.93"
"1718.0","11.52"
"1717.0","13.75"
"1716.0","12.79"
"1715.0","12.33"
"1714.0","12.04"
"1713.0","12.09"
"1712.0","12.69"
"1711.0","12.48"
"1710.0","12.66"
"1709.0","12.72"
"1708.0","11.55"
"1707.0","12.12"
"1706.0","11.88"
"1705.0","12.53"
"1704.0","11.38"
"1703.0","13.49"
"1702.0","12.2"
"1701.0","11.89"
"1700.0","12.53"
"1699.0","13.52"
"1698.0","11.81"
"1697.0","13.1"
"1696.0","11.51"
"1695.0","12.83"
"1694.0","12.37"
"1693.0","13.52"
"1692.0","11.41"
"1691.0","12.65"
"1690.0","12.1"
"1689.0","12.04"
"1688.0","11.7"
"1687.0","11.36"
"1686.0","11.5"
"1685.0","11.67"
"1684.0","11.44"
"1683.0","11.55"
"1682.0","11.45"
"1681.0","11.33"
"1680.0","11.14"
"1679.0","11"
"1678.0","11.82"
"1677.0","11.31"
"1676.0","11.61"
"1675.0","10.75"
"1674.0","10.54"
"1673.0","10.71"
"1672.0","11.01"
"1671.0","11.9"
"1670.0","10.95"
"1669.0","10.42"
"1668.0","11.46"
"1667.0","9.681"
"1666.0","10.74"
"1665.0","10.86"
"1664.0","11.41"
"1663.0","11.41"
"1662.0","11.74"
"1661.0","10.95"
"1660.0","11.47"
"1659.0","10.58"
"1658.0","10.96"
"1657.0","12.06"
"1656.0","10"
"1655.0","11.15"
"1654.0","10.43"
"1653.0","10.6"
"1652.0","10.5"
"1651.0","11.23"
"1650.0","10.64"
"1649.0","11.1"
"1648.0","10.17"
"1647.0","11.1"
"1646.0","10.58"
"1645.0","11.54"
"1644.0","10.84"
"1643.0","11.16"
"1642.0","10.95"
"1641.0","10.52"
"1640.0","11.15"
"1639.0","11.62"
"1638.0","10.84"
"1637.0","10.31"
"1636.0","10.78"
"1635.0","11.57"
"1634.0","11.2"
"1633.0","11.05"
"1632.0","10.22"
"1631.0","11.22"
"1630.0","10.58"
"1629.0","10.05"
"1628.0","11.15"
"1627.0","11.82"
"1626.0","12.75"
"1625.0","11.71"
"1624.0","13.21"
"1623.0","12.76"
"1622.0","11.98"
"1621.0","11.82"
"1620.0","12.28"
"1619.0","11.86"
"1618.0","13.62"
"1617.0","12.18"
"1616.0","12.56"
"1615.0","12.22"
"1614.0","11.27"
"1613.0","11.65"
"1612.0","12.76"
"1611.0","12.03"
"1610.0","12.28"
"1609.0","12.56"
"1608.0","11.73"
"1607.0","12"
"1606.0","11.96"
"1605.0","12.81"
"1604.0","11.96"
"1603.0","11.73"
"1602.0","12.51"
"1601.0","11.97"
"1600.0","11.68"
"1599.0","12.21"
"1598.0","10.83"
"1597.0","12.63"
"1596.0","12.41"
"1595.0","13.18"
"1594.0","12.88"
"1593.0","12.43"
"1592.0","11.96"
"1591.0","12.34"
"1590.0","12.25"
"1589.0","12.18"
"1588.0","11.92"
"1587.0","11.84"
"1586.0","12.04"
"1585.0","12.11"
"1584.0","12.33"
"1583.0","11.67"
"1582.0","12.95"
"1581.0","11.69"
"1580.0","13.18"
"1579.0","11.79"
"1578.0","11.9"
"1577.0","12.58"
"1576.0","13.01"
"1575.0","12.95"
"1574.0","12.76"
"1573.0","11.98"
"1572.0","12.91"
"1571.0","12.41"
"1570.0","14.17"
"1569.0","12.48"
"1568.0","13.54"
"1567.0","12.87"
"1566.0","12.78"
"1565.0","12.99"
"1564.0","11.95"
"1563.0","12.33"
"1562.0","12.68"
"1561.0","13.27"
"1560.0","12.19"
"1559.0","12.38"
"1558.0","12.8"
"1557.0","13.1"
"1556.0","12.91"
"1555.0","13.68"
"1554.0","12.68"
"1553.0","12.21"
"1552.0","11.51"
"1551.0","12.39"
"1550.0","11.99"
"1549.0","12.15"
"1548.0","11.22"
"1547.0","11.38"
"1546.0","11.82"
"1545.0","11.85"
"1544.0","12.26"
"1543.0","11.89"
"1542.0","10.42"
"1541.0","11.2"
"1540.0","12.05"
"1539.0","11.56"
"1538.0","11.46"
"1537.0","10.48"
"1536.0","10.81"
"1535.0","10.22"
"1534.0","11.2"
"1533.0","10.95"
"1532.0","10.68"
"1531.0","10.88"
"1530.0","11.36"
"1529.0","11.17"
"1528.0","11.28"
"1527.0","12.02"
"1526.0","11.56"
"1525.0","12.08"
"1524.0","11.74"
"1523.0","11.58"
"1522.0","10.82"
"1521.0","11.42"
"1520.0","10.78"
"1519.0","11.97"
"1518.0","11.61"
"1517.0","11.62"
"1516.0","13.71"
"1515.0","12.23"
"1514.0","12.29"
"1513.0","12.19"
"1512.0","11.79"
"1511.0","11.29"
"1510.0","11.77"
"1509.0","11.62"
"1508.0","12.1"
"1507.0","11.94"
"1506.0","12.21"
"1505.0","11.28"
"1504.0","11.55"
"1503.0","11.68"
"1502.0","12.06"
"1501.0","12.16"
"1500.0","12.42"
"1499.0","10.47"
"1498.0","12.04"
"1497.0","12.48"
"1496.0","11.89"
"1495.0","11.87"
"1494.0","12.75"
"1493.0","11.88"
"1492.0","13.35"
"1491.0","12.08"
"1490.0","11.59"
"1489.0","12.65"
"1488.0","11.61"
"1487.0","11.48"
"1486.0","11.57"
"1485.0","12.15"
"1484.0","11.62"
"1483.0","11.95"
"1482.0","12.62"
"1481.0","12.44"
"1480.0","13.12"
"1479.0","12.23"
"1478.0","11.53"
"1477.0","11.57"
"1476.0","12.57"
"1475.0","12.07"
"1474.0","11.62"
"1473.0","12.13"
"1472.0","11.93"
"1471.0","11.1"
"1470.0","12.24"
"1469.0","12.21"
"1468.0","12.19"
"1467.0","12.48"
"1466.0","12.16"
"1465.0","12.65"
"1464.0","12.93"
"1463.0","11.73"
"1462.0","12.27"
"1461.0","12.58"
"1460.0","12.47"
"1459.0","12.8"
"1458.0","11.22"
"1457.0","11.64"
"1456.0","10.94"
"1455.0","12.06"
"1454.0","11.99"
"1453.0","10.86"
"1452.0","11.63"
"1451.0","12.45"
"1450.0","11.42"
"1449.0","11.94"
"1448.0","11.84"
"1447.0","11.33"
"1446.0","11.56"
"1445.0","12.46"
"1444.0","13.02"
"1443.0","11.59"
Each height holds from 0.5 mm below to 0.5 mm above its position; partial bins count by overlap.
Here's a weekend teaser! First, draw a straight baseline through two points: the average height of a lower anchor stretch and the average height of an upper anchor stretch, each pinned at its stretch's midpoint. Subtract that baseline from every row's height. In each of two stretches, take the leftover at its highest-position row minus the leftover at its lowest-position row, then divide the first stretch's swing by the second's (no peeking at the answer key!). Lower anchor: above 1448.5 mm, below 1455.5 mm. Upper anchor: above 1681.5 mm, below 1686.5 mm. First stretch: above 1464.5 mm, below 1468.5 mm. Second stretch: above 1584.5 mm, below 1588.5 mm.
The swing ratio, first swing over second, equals 2.4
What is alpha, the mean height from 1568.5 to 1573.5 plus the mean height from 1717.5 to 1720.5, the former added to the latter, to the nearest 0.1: 25.9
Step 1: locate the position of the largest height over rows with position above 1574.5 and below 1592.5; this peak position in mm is 1580.0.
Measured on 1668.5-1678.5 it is 1671.0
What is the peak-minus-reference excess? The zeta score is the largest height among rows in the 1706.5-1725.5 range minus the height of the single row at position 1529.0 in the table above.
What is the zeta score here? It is 2.8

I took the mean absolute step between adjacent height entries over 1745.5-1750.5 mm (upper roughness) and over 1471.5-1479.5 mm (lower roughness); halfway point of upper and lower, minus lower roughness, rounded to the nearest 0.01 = 0.38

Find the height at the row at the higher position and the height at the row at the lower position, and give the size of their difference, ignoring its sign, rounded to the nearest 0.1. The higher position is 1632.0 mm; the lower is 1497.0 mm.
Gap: 2.3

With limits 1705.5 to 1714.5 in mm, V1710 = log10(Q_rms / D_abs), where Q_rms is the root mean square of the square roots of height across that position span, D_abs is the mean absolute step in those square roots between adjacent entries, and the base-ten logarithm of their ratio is 1.80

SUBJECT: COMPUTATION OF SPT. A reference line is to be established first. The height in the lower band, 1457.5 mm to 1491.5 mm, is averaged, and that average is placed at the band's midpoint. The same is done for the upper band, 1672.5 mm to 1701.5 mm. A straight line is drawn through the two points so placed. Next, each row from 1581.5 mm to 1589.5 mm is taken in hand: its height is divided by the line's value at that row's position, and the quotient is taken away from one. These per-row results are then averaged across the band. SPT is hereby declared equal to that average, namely -0.02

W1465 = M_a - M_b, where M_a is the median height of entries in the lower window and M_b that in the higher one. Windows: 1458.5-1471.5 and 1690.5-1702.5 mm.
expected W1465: -0.18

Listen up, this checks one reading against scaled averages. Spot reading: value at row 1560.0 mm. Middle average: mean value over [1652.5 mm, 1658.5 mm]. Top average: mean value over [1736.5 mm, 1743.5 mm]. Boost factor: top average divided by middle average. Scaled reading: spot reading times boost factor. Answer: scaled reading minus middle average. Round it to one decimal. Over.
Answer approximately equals 2.7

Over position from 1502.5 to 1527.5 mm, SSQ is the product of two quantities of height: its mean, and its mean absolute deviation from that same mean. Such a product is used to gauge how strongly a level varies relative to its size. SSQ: 4.5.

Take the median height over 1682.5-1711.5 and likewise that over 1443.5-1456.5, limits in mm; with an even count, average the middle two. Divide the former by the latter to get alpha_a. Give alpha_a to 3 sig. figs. 1.02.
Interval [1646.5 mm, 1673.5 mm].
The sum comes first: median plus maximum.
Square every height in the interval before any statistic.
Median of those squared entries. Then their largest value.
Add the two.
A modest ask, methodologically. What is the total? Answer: 265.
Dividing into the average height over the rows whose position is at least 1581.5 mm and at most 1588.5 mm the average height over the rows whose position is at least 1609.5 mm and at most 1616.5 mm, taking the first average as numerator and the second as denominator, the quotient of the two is 1.001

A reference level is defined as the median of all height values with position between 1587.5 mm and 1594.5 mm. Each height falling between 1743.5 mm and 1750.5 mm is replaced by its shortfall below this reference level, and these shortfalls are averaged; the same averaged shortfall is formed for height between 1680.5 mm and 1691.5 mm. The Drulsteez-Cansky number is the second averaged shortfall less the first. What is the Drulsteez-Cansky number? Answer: 1.2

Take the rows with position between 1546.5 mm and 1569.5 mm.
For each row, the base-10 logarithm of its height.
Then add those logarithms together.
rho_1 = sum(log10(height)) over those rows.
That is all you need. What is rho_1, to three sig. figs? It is 25.2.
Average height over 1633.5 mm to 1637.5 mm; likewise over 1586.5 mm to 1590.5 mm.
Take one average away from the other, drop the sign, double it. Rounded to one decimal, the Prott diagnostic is 2.2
